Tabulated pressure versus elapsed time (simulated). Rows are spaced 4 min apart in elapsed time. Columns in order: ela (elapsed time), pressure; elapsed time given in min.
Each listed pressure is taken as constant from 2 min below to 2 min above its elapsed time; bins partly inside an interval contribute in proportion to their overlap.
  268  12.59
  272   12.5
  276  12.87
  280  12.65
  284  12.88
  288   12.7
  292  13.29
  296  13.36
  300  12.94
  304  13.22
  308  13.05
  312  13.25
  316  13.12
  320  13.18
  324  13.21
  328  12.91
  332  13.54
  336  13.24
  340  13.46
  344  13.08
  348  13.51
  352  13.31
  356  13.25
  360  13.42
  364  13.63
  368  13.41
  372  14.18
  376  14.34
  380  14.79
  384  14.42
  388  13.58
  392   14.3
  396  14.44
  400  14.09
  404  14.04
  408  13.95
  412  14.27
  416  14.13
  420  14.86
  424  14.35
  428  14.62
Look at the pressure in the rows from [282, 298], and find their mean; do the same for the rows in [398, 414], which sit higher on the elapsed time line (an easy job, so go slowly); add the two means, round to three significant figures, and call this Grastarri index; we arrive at 27.1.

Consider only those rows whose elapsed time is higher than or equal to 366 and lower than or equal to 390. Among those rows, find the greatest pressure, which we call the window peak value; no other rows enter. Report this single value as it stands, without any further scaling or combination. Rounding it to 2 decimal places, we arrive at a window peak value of 14.79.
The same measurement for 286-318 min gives 13.36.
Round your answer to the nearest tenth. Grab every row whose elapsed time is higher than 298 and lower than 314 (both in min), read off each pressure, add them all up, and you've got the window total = 52.5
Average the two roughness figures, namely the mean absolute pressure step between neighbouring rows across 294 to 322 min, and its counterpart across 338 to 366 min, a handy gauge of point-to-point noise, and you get 0.23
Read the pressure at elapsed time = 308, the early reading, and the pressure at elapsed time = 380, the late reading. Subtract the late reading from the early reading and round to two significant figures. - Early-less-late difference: -1.7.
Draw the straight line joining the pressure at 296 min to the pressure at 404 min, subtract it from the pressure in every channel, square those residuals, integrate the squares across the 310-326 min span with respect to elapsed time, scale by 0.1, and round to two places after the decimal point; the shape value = 0.16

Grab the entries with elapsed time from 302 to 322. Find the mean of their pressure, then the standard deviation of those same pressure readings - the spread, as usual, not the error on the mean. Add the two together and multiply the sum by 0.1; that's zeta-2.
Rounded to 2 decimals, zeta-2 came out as 1.32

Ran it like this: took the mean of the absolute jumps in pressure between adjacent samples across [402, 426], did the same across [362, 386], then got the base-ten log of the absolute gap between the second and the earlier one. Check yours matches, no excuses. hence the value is -1.4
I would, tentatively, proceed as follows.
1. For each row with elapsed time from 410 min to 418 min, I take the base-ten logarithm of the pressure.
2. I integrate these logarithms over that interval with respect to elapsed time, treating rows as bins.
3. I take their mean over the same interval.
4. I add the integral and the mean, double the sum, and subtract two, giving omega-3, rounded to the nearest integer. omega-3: 19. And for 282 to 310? 63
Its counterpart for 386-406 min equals 46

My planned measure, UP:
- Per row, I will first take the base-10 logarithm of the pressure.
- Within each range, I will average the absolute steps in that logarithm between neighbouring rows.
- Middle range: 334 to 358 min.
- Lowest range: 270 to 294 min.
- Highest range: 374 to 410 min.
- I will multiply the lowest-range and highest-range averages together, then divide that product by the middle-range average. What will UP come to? 0.015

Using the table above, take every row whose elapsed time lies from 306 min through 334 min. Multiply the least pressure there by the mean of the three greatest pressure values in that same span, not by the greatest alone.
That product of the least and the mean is 172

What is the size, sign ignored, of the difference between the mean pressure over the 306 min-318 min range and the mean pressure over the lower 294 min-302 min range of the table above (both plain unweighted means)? 0.0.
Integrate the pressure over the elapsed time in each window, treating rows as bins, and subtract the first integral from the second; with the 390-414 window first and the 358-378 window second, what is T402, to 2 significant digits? -64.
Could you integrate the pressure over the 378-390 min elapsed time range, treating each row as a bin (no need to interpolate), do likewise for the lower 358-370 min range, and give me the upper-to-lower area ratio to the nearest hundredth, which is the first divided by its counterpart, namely 1.06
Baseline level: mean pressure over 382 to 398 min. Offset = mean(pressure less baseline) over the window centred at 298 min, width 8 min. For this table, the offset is -1.0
